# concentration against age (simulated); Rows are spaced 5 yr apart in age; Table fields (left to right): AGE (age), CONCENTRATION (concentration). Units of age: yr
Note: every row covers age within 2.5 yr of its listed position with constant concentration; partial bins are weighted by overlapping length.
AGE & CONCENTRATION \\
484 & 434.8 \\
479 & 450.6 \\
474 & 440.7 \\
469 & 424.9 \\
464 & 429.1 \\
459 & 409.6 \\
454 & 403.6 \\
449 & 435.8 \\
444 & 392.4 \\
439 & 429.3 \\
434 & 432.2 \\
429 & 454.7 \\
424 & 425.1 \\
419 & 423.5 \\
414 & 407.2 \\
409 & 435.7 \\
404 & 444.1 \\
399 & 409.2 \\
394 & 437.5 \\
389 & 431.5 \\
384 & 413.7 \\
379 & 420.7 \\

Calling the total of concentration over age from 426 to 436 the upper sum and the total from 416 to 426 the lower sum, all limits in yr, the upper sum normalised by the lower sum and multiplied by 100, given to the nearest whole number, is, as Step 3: 105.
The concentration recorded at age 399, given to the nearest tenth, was 409.2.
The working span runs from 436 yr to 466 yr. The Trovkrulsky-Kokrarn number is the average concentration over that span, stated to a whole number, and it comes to 417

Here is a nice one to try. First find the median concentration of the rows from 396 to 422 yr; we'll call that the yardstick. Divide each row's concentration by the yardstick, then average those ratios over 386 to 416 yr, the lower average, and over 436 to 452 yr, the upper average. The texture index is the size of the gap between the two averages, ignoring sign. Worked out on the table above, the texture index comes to 0.020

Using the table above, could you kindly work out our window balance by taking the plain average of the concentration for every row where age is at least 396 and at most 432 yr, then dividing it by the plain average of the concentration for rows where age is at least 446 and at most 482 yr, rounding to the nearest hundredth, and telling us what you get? 1.00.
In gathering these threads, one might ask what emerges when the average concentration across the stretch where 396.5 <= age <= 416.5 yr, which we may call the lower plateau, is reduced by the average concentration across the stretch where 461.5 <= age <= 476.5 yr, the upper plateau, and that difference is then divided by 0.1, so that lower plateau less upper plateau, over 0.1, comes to -75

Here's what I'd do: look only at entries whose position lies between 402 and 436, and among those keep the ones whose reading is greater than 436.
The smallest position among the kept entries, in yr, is 404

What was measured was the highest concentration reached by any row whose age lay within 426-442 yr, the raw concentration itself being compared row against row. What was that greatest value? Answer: 454.7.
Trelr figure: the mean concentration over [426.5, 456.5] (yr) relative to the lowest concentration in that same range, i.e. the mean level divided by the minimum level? 1.08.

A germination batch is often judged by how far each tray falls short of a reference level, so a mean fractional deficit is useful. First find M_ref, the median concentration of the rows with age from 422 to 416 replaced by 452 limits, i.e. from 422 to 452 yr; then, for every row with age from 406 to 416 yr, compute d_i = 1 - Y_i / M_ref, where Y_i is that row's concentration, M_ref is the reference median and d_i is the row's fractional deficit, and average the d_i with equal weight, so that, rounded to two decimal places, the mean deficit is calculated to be 0.02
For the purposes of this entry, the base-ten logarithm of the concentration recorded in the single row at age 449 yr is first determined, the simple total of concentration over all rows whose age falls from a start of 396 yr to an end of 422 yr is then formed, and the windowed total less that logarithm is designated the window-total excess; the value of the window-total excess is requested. 2117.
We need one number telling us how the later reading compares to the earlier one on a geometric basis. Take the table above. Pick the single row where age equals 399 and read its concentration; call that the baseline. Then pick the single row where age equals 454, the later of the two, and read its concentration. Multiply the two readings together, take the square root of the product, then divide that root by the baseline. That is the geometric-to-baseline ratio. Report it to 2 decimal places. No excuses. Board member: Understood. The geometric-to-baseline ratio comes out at 0.99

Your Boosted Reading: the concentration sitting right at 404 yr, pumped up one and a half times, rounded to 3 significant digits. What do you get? 666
